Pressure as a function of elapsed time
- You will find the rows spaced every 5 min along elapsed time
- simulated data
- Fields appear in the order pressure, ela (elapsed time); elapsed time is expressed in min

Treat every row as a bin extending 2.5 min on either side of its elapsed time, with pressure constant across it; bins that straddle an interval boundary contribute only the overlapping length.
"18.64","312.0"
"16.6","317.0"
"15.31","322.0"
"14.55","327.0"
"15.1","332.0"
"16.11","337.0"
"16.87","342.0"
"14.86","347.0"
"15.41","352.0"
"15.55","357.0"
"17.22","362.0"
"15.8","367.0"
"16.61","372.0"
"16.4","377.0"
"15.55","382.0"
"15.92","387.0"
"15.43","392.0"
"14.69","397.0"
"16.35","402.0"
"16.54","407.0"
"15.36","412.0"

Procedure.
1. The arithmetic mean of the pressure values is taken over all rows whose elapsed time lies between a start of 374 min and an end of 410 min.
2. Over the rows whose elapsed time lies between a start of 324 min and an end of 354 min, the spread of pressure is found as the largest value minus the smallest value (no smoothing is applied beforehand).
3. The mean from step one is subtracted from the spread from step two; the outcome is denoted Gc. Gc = -13.5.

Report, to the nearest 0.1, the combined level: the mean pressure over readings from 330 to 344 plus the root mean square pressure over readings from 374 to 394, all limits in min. 31.9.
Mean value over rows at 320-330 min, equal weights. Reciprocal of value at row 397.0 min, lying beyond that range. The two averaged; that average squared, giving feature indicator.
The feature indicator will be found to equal 56.2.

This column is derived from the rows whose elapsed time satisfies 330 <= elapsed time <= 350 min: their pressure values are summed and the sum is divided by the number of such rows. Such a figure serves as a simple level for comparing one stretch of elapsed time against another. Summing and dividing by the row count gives 15.7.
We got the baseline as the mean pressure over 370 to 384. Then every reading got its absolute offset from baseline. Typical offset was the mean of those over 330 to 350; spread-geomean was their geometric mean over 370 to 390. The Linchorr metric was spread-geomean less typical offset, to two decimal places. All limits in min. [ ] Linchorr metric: -0.44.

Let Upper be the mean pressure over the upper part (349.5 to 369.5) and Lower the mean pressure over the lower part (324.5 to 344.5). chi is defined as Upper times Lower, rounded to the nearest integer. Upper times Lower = 250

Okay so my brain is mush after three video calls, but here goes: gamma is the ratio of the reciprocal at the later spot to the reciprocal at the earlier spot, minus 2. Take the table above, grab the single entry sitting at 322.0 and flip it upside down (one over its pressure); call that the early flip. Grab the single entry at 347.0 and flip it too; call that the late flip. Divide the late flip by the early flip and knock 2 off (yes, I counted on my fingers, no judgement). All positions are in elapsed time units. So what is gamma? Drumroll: -0.970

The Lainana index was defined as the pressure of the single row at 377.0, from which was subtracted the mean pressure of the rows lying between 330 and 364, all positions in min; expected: 0.53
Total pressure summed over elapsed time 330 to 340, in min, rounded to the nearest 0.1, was 31.2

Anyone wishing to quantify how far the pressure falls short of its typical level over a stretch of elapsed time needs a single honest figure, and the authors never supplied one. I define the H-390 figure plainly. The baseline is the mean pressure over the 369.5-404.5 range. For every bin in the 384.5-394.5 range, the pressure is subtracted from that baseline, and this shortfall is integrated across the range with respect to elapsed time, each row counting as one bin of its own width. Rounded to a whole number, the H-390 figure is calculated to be 2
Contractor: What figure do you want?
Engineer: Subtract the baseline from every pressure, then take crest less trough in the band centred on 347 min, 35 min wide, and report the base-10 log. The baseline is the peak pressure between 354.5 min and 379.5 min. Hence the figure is 0.37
